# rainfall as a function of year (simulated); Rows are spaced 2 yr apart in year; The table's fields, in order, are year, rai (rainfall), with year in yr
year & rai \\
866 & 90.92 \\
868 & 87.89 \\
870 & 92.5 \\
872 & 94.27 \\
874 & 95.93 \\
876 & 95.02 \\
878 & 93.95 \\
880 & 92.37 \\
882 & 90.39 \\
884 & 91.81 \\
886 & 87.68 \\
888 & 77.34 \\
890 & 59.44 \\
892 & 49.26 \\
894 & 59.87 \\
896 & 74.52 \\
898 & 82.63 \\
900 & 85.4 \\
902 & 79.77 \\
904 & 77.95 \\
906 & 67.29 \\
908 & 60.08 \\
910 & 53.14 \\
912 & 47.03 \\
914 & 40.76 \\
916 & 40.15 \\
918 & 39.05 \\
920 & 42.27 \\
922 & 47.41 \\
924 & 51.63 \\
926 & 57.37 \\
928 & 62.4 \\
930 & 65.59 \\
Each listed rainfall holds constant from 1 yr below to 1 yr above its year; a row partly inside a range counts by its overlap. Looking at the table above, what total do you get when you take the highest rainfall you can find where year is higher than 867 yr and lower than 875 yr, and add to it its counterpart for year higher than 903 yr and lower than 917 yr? 174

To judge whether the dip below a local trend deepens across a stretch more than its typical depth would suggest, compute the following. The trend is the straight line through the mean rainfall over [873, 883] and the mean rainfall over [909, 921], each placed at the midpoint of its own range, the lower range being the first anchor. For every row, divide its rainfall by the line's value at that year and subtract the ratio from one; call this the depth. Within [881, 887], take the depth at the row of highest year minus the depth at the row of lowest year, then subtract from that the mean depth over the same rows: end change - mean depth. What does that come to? 0.0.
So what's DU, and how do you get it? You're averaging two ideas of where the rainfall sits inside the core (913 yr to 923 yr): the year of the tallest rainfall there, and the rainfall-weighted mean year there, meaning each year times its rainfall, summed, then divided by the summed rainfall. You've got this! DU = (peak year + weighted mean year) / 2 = 920.1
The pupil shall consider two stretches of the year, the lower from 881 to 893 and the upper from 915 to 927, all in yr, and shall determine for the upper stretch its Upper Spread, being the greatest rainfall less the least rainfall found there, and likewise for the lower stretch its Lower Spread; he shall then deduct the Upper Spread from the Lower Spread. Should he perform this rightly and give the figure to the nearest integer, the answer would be 24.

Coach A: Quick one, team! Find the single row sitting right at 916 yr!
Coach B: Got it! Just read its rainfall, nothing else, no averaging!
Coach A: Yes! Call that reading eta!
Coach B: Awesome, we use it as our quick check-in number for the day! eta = 40.15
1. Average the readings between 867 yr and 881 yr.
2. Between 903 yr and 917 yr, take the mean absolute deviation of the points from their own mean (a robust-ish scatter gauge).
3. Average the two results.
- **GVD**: 52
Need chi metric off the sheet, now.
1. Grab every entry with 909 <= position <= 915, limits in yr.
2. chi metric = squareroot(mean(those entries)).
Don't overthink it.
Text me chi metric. 6.9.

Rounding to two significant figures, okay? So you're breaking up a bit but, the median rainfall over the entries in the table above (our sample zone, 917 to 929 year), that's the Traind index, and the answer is 50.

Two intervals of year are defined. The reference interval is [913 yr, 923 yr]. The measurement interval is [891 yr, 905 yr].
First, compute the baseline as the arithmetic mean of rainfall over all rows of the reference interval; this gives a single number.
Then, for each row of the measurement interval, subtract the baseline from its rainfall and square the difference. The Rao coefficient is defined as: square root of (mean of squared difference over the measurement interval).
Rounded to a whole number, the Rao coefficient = 33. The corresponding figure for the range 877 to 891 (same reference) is 44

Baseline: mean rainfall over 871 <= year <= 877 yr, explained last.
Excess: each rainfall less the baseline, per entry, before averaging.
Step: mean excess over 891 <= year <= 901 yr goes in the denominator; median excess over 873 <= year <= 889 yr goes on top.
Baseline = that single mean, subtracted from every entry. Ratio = 0.1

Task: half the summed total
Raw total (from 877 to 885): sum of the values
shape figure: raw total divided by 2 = 184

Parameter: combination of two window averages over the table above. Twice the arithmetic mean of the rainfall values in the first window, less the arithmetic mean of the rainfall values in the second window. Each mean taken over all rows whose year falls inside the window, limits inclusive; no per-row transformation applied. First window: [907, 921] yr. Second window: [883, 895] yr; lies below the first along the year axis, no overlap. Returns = 21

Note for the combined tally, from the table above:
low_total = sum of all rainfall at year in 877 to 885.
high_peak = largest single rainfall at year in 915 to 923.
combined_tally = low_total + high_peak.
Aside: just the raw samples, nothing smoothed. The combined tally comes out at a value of 416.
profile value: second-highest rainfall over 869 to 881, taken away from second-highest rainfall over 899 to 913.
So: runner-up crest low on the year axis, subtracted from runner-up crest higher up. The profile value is -15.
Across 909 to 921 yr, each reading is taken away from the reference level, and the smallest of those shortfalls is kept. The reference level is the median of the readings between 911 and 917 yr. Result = -12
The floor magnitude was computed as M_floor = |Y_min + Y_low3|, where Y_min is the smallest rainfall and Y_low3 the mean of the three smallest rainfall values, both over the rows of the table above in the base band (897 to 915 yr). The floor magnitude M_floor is 88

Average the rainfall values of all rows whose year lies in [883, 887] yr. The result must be 90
